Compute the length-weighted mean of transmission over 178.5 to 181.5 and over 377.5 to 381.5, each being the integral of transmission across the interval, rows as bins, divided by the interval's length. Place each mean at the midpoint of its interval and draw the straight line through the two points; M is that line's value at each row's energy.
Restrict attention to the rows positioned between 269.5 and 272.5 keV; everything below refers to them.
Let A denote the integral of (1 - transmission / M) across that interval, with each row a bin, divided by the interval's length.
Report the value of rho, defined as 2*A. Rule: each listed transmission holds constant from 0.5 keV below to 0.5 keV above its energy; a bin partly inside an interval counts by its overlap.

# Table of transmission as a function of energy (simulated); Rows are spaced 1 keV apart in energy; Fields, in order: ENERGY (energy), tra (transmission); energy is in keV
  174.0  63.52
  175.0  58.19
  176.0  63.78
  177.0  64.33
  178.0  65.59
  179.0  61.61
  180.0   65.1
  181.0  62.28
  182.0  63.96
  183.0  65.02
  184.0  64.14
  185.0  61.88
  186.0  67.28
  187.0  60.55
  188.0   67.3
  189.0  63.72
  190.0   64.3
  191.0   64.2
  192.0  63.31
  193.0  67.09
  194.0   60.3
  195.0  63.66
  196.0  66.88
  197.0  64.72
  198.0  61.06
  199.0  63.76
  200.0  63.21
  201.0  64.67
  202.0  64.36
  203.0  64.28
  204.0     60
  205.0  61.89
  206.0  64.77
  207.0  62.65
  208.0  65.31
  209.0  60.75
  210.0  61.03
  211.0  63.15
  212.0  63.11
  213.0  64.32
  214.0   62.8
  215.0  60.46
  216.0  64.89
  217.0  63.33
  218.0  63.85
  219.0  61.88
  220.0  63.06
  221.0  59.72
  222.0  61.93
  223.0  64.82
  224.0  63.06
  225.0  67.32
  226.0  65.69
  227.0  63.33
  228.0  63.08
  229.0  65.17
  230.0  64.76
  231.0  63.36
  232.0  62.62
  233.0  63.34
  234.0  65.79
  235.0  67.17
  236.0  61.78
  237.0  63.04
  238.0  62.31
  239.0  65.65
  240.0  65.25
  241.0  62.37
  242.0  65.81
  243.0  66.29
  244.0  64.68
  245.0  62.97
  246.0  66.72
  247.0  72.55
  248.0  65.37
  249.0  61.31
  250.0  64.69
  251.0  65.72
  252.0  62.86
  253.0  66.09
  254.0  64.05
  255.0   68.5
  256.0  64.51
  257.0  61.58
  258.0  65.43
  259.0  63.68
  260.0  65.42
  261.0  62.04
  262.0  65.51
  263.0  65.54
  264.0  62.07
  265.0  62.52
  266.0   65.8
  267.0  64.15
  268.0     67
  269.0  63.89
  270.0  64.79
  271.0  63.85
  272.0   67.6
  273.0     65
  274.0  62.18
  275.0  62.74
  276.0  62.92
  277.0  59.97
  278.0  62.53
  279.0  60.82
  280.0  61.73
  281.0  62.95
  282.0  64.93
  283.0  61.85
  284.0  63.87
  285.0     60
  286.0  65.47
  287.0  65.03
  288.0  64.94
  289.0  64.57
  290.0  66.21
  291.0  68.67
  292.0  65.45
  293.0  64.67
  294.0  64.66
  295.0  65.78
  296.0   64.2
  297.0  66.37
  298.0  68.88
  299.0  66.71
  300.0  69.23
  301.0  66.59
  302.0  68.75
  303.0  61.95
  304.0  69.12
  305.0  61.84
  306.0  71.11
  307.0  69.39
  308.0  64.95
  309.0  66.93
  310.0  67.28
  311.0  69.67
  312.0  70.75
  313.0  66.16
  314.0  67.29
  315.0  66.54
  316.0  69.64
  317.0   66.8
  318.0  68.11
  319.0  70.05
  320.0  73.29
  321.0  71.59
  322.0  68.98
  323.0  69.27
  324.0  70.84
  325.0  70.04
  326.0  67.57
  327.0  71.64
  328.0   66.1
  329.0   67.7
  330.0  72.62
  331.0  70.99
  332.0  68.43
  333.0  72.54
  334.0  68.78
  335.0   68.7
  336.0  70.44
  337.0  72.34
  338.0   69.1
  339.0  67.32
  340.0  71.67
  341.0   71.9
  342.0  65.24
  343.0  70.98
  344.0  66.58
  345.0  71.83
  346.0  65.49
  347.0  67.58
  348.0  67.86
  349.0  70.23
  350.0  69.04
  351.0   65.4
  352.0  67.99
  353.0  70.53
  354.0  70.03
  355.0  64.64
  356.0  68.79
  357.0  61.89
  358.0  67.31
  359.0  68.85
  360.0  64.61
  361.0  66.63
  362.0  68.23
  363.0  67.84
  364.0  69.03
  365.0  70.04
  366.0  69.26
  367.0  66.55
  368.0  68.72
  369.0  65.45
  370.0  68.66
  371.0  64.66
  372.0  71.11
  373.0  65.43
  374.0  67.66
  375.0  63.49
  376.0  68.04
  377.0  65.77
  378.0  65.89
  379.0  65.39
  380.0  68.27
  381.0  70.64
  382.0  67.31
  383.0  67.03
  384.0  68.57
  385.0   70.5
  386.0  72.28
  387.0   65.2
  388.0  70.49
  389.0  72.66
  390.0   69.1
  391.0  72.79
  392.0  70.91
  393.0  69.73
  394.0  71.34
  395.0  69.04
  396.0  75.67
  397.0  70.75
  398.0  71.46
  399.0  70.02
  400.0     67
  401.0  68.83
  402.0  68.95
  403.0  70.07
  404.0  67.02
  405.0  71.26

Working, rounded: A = -0.005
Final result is -0.010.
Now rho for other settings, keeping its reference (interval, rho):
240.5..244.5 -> -0.011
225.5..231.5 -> -0.004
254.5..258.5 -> -0.008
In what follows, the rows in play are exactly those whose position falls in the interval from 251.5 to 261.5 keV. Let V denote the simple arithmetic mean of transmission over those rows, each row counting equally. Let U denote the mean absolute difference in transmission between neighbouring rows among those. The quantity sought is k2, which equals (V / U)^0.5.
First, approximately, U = 3.04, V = 64.4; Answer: 4.60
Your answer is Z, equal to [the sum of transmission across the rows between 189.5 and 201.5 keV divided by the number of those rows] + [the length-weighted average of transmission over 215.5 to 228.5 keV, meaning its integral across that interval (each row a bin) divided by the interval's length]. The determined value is 127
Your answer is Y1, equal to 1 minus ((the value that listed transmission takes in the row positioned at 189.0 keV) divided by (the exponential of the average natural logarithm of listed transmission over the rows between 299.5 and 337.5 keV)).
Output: 0.07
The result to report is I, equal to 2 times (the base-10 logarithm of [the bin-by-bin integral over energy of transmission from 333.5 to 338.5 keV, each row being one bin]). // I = 5.09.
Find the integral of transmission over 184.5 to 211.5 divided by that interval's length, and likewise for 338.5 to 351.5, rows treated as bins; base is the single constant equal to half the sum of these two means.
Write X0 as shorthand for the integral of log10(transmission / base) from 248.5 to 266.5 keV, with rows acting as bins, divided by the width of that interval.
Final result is -0.012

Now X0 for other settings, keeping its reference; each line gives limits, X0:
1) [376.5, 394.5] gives 0.019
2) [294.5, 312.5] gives 0.007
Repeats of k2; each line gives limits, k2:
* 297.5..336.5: 4.86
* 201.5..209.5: 4.89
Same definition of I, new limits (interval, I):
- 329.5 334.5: 5.10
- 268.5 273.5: 5.02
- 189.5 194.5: 5.01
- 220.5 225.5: 5.00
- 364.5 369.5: 5.06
